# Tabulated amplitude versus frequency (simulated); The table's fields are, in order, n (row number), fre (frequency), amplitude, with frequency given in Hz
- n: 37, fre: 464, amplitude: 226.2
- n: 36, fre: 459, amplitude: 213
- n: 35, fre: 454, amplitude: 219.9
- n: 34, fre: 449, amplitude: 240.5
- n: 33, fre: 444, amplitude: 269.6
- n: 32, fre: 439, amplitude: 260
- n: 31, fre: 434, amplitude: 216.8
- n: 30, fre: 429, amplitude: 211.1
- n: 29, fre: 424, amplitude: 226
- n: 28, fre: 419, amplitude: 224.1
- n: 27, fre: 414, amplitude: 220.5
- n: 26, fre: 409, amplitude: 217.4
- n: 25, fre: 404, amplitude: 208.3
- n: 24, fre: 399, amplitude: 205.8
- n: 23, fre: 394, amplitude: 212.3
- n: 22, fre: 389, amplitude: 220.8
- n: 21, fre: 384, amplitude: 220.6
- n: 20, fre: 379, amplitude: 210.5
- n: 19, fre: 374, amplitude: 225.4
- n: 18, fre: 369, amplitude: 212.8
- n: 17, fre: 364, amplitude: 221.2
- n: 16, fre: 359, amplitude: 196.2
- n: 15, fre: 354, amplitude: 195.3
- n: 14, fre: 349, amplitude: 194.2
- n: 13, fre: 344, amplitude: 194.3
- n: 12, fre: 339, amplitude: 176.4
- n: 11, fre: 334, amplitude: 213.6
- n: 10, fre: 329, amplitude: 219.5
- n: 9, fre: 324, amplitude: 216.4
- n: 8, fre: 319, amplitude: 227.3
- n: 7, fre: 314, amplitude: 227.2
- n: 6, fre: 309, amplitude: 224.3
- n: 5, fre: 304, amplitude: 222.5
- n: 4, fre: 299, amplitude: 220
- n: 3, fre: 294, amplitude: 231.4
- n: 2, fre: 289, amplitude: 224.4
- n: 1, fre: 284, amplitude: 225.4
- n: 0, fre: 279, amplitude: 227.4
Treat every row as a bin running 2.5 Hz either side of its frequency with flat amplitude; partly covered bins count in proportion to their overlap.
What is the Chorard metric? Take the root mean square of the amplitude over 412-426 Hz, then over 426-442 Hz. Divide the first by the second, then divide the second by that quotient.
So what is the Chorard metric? 237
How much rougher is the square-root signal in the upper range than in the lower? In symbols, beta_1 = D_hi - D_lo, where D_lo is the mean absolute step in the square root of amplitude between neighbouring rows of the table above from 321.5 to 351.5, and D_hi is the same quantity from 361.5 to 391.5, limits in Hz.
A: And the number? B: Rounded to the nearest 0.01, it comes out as -0.15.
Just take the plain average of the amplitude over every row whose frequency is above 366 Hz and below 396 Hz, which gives 217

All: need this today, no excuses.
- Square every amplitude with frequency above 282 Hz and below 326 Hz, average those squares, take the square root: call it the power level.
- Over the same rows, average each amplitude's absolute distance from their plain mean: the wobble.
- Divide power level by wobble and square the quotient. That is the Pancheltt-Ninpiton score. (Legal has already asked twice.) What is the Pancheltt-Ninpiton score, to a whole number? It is 5135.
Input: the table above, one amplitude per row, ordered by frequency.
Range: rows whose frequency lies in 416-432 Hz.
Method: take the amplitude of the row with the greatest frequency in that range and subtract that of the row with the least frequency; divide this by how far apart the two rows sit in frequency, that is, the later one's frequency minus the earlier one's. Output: -1.3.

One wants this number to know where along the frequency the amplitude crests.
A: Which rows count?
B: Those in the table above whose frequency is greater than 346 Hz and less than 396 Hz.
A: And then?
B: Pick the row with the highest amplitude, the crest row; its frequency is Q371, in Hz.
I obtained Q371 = 374 Hz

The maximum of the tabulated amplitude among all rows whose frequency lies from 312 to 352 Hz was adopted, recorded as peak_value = 227.3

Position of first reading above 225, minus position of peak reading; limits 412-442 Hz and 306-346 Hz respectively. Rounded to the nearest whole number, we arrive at 105 Hz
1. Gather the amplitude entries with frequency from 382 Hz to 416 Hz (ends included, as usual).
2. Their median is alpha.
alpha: 217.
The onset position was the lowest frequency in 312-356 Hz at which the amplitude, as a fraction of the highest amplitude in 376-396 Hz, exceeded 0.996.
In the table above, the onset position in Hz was 314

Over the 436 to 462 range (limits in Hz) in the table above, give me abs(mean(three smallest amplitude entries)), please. 224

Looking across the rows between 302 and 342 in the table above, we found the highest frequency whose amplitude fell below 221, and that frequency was 339 Hz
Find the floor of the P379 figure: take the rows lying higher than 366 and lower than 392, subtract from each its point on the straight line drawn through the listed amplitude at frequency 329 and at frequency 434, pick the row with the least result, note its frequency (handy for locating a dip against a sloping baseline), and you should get 379 Hz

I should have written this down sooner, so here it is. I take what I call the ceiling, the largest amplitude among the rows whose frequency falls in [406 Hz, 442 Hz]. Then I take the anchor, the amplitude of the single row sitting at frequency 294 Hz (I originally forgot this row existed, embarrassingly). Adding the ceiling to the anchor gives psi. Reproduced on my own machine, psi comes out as 491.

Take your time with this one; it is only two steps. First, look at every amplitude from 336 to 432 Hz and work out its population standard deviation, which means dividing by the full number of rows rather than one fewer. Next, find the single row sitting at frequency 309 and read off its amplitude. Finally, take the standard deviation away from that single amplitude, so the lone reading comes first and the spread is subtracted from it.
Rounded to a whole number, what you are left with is 211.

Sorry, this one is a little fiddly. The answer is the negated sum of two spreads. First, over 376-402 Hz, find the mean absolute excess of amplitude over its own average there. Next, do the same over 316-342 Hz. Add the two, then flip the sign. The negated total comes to -19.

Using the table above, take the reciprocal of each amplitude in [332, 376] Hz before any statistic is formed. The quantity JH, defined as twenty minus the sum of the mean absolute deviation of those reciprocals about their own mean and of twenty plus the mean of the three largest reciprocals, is -0.0056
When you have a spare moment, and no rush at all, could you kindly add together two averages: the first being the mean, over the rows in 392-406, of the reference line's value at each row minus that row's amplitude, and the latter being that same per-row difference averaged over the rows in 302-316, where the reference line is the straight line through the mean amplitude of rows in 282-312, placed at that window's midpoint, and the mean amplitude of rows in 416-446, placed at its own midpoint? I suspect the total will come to 24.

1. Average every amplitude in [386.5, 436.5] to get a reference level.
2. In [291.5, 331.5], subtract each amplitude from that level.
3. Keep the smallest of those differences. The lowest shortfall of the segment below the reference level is -15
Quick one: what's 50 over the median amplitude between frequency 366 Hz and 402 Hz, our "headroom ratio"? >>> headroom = 0.235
